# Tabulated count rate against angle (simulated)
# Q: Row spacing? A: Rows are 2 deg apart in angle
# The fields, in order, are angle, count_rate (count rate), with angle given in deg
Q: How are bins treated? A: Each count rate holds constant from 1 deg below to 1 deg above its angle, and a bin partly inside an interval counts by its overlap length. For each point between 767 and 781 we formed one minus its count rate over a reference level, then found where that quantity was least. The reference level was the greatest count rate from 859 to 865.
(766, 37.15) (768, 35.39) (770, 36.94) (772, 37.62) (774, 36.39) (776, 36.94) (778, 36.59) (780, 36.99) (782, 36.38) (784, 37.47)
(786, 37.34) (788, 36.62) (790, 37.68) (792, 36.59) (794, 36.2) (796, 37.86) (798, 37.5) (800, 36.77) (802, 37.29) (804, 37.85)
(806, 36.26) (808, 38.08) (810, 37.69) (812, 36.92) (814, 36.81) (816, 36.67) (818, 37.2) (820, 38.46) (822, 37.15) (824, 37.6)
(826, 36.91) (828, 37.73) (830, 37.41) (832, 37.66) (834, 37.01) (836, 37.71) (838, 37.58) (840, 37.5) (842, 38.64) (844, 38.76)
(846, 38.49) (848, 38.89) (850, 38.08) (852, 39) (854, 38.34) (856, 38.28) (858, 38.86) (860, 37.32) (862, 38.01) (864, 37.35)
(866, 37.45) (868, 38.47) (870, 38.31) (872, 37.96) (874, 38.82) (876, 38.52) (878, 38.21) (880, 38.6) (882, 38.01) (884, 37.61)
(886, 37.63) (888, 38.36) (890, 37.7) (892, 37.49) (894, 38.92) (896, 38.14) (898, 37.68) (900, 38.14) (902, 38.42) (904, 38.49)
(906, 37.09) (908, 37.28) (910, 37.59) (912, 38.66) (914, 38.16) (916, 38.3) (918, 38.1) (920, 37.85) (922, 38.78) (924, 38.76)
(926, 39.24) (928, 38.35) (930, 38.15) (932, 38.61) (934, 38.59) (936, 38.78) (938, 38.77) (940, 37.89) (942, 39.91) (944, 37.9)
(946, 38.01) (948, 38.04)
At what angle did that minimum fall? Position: 772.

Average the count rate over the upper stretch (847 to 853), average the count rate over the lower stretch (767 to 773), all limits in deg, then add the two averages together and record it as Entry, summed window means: 75.3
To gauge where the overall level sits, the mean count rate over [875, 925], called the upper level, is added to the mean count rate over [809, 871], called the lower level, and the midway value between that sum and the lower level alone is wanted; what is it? 56.9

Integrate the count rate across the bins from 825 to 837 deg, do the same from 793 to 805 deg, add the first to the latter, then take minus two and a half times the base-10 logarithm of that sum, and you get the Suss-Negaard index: -7.38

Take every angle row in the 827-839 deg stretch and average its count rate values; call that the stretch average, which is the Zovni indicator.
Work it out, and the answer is 37.5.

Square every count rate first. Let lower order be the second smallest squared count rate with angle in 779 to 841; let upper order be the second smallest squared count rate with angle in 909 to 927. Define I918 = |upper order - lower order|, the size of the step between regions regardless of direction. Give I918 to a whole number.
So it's 118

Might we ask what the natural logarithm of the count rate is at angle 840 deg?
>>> 3.62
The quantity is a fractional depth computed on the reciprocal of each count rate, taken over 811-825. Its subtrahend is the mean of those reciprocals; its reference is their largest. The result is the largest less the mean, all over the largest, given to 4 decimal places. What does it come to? 0.0156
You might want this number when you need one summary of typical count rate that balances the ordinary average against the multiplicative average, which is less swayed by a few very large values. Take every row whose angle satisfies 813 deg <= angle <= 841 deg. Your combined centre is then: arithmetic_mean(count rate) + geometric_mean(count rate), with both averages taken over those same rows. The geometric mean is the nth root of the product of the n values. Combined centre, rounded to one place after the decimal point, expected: 74.8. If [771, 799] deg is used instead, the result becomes 74.0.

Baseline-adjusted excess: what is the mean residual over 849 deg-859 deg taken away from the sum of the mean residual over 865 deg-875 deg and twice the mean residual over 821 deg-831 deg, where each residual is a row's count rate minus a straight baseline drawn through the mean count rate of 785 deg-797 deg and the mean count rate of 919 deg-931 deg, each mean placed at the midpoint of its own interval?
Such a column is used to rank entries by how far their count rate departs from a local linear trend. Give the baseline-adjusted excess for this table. -0.63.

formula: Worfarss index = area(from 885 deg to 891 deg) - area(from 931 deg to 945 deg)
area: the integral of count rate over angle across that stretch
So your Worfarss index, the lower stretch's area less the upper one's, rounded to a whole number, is -314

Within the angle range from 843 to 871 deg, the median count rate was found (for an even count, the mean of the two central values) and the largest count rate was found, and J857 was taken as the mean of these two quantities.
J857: 38.7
